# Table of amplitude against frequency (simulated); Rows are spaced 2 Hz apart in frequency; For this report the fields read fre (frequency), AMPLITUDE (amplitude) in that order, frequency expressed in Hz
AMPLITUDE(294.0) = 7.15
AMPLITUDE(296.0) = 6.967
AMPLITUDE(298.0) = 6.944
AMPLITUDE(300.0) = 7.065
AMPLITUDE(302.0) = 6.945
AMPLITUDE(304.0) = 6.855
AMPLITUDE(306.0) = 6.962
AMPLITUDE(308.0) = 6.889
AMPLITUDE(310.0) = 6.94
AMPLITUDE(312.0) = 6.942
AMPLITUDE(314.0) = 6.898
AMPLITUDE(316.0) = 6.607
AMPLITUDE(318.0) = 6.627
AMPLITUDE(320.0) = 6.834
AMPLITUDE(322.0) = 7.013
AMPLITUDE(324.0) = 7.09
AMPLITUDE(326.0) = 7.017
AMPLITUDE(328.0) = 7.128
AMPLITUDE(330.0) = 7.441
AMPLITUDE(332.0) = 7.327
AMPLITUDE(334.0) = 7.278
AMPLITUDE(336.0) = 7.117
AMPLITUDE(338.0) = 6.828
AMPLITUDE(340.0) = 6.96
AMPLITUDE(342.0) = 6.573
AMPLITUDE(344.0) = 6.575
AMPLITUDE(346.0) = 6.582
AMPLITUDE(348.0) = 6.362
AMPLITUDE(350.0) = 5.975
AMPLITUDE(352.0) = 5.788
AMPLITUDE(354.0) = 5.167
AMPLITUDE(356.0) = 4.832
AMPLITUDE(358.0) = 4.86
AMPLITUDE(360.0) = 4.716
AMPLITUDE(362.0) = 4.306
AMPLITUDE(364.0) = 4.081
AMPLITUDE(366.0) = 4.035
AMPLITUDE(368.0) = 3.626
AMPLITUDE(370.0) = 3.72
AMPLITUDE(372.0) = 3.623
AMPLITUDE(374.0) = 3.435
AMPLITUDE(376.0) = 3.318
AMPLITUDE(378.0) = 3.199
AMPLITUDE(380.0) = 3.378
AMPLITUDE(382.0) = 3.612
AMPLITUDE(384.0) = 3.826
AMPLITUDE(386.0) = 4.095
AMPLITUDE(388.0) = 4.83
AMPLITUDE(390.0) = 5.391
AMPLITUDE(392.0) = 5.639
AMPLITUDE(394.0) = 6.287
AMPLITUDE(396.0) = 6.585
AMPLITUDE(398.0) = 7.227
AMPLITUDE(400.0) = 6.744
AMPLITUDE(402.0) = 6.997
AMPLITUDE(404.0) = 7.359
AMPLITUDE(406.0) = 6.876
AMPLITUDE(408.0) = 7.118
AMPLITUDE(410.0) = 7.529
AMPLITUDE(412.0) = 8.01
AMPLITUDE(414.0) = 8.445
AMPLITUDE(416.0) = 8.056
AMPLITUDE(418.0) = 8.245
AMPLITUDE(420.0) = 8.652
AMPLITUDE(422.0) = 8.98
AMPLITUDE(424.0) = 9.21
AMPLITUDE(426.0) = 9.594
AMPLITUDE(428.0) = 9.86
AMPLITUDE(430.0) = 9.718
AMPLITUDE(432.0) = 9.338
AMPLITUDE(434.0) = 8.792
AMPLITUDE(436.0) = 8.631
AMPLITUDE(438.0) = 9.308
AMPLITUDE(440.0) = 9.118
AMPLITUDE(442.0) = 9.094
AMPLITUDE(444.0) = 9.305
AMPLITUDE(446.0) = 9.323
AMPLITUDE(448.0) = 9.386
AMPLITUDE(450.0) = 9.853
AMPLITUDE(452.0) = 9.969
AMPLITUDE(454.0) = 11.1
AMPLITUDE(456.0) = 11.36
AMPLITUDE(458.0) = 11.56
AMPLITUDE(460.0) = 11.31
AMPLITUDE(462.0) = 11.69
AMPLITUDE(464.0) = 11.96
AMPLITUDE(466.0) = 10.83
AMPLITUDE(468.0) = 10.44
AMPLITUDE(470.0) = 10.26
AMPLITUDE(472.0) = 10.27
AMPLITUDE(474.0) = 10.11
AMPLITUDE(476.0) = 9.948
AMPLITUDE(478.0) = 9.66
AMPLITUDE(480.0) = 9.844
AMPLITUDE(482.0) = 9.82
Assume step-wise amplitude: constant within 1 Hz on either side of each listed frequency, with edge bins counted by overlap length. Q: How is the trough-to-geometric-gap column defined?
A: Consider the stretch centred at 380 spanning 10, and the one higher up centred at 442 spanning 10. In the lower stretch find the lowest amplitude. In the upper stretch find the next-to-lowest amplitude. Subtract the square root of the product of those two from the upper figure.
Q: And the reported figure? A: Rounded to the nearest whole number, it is 4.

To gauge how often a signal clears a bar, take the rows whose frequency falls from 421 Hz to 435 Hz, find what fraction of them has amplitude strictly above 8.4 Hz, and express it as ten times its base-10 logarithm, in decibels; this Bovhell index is 0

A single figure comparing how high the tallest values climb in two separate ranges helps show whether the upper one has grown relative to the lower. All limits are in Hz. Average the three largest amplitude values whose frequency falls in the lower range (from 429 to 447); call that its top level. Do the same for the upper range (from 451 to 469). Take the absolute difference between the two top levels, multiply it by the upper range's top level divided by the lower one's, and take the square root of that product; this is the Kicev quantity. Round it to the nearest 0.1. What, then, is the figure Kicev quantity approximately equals 1.7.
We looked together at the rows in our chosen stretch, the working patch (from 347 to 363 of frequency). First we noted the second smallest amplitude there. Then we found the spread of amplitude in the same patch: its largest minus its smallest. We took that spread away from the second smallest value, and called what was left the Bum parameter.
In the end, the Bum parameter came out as 2.7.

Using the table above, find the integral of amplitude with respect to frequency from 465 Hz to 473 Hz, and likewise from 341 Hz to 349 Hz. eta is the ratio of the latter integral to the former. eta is 0.62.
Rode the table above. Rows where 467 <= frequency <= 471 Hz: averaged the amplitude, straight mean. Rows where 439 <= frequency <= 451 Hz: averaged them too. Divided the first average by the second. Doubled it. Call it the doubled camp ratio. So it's 2.2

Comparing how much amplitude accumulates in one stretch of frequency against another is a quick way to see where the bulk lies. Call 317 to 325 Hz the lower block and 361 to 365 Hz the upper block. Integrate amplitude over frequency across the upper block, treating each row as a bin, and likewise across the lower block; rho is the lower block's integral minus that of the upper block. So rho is 38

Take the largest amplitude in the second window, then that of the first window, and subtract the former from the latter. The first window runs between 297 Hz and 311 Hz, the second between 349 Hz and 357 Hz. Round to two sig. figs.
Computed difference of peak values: 1.1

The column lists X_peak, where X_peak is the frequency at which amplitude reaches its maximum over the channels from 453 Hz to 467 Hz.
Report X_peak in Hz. 464.0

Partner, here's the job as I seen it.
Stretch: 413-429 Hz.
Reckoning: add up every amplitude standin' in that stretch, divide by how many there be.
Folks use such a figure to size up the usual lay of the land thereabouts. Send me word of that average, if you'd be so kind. 8.9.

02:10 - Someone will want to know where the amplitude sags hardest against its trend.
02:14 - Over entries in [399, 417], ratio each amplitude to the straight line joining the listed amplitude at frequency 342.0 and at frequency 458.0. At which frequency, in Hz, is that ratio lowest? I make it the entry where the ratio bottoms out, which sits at 406.0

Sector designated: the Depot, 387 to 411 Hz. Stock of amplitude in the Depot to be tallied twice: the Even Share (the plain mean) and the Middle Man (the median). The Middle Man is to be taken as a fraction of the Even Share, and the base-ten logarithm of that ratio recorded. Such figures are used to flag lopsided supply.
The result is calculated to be 0.017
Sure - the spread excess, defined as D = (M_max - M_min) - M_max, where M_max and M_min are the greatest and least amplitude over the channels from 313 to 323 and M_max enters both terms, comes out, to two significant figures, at -6.6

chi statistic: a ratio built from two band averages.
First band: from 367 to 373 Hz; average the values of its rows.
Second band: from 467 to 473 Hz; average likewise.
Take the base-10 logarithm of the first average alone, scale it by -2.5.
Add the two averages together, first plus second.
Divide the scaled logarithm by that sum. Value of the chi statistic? -0.101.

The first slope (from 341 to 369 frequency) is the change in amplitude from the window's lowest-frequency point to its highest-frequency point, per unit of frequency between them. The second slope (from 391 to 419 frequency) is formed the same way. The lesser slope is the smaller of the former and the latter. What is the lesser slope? -0.11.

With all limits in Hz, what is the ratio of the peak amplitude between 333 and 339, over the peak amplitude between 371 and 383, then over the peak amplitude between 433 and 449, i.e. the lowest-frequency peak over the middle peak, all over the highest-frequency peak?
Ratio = 0.21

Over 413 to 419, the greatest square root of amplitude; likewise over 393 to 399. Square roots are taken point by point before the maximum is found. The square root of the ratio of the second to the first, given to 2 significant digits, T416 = 0.96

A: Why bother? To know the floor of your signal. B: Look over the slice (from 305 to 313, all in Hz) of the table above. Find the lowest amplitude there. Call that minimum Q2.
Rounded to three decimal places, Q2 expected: 6.889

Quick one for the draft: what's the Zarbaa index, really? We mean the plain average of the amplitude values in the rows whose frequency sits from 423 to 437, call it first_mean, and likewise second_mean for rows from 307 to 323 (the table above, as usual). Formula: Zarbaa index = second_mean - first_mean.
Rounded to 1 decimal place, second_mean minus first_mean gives -2.5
